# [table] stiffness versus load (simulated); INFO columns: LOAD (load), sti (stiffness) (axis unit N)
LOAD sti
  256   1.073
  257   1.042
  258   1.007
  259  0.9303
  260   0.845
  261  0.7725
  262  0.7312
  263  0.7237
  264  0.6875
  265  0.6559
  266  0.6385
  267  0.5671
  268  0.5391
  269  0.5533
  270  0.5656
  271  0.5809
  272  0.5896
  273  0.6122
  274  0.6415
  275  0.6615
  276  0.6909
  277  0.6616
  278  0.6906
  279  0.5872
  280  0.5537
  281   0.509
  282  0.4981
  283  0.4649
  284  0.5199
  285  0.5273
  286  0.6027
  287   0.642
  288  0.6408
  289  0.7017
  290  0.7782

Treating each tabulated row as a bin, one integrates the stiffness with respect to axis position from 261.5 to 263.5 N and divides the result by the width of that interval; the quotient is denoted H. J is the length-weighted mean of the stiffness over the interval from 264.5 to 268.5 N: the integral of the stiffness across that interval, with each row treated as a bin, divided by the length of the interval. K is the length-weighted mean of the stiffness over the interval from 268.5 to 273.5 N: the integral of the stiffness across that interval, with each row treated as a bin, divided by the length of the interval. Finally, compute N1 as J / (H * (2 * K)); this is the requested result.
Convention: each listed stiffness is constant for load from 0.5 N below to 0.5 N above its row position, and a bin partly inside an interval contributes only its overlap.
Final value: 0.71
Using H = 0.73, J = 0.60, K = 0.58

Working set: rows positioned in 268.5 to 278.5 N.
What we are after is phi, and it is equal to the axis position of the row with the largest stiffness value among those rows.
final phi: 276 N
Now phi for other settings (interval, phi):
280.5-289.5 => 289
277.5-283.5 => 278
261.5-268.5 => 262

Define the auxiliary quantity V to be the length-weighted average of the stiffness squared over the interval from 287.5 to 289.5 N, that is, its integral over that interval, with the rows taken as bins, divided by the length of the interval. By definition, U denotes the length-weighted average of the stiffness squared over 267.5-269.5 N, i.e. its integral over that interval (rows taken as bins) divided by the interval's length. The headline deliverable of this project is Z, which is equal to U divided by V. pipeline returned 0.7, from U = 0.30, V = 0.45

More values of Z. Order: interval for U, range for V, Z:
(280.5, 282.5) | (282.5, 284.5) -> 1.0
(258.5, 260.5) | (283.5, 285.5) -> 2.9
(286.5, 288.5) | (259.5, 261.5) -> 0.6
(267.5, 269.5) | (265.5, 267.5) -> 0.8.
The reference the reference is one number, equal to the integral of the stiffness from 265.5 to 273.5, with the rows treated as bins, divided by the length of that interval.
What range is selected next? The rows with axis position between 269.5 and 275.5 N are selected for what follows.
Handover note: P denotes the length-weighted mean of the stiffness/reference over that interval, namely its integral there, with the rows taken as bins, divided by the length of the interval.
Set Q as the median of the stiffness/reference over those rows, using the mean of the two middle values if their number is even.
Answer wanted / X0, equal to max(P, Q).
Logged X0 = 1.05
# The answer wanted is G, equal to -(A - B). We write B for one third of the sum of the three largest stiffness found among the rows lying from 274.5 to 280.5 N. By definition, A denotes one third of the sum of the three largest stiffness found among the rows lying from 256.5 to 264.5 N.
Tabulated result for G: -0.31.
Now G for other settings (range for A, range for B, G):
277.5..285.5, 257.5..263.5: 0.32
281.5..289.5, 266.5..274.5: -0.05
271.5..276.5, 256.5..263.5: 0.33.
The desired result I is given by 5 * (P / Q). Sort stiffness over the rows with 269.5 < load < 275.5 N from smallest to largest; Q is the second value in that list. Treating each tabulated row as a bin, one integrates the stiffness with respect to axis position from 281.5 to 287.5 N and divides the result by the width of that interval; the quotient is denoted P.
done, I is 5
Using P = 0.54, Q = 0.5809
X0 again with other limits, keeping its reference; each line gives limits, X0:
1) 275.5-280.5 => 1.14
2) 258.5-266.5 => 1.29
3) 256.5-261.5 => 1.60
